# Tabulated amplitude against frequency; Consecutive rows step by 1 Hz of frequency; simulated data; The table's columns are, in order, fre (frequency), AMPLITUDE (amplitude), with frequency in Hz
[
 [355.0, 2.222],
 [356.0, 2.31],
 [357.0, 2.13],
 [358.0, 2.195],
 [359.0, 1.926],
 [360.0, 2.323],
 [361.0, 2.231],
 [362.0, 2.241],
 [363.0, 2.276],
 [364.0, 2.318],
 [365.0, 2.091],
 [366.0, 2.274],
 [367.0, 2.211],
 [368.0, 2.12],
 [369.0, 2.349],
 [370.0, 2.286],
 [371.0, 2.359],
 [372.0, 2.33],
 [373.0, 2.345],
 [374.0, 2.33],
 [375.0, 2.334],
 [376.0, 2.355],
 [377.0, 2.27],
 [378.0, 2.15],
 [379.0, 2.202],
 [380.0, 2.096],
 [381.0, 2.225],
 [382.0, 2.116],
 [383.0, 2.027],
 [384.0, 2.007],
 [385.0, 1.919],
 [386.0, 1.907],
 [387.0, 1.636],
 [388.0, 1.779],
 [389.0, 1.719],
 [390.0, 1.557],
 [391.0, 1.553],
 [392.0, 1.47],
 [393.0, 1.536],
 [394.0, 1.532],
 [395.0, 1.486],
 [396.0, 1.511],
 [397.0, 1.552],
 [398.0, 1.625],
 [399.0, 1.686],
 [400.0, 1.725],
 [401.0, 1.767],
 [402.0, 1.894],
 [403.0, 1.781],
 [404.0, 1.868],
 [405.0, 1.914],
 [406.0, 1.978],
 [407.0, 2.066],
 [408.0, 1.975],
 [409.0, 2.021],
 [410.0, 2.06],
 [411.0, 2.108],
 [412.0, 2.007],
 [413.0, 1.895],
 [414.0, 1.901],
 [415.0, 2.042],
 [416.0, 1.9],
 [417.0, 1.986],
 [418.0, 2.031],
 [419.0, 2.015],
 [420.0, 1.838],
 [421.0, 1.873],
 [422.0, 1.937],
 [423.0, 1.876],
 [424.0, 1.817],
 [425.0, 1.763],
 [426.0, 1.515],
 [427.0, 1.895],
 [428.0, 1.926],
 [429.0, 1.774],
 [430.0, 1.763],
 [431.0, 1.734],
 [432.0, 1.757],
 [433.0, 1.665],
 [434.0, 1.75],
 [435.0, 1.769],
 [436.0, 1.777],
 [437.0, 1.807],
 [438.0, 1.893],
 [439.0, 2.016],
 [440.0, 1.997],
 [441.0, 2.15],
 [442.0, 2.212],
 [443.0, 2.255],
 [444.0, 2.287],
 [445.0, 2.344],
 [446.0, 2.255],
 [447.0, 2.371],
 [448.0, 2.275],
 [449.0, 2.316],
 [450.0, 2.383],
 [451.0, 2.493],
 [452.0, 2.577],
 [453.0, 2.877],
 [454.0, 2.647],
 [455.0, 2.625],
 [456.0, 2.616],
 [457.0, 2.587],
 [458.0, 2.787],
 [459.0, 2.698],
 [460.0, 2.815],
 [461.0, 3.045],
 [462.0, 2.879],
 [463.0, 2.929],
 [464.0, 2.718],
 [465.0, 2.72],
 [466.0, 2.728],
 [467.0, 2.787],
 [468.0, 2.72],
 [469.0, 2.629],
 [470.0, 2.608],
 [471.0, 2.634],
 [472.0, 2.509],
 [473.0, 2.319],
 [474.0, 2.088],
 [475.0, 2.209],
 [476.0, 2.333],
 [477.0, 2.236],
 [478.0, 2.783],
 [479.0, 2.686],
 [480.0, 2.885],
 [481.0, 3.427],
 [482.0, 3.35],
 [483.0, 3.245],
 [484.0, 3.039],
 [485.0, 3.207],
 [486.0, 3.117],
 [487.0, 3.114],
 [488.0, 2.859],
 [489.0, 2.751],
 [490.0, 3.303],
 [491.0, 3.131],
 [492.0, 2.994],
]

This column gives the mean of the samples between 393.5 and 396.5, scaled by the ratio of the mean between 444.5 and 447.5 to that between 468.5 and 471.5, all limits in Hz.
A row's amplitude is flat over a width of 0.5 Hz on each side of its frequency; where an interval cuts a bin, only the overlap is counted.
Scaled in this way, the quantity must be 1.3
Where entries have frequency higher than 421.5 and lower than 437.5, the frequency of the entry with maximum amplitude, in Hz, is 422.0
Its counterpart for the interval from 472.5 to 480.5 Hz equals 480.0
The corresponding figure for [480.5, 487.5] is 481.0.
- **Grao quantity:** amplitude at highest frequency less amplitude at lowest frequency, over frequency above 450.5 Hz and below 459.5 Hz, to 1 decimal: 0.2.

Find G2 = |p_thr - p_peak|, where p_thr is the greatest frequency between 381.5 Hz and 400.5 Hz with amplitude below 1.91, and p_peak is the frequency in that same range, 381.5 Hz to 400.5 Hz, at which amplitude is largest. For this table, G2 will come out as 18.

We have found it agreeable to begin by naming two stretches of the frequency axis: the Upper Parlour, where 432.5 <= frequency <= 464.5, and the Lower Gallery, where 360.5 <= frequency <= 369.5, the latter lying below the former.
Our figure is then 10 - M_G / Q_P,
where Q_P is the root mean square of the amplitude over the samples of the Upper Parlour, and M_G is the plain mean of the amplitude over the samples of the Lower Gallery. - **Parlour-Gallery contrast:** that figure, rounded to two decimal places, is 9.07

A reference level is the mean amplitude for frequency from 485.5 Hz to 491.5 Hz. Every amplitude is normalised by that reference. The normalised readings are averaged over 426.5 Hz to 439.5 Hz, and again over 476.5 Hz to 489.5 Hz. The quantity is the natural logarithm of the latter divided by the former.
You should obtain 0.5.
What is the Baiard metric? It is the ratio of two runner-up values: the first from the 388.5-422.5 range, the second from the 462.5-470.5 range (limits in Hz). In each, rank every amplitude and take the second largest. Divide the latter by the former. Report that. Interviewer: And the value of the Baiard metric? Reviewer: 1.35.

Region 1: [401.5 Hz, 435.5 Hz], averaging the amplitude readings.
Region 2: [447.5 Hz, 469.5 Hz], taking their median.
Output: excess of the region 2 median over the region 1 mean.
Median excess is 0.8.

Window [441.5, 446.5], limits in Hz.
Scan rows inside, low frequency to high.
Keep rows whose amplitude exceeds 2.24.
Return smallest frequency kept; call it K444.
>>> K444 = 443.0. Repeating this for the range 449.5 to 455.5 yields 450.0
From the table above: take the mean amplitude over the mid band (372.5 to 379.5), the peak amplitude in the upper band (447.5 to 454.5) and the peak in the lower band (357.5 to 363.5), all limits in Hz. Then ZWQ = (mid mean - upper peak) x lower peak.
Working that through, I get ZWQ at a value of -1.4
